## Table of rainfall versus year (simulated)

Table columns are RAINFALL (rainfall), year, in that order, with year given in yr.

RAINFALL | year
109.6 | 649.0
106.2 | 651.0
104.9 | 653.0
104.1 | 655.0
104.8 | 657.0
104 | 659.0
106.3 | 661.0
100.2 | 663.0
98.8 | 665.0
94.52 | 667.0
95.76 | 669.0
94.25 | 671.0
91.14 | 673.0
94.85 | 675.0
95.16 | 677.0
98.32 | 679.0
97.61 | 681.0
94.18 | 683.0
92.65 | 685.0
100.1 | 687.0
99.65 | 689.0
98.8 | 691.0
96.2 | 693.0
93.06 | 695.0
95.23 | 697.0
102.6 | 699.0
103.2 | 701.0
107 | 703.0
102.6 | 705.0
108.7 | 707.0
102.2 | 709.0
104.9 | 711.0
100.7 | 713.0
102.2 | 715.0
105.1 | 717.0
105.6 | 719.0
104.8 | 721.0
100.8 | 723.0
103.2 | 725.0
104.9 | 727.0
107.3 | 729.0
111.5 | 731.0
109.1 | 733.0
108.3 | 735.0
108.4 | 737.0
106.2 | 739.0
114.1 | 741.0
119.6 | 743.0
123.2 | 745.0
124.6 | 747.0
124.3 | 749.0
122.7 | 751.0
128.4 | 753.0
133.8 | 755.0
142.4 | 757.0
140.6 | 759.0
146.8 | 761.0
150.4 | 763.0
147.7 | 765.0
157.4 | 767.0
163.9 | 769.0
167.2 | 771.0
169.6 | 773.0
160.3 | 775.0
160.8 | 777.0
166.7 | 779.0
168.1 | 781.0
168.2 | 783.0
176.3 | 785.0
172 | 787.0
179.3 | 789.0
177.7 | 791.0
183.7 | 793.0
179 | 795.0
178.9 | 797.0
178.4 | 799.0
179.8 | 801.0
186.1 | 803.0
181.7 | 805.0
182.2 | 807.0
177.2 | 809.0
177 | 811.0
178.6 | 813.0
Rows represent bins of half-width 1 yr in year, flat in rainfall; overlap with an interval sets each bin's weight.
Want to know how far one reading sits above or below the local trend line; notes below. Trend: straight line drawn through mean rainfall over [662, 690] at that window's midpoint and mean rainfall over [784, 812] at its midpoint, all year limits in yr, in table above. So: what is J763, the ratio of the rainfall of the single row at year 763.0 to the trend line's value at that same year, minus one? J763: -0.03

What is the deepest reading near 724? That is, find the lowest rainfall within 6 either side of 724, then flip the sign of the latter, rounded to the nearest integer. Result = -101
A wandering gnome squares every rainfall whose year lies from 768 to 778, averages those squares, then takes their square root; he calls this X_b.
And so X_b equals 164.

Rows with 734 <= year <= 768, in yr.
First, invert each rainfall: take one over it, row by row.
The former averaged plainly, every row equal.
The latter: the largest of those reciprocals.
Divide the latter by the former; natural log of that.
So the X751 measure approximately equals 0.183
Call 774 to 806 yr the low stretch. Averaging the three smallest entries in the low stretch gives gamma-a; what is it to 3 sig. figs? 163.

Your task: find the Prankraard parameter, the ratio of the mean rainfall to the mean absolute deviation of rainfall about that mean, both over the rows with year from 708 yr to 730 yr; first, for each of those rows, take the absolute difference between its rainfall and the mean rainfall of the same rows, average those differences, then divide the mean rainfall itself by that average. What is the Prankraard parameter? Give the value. 58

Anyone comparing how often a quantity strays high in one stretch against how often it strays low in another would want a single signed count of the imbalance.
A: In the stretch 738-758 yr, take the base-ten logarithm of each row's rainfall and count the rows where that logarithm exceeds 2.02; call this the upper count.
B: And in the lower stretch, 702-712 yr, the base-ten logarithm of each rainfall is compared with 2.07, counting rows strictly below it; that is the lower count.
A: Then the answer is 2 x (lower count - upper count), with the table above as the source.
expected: -10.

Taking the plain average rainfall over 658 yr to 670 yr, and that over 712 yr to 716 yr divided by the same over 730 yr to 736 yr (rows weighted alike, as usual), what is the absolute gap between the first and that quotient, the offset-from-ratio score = 99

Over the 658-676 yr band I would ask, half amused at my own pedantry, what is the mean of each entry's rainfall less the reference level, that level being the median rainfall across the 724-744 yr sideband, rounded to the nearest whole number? -11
